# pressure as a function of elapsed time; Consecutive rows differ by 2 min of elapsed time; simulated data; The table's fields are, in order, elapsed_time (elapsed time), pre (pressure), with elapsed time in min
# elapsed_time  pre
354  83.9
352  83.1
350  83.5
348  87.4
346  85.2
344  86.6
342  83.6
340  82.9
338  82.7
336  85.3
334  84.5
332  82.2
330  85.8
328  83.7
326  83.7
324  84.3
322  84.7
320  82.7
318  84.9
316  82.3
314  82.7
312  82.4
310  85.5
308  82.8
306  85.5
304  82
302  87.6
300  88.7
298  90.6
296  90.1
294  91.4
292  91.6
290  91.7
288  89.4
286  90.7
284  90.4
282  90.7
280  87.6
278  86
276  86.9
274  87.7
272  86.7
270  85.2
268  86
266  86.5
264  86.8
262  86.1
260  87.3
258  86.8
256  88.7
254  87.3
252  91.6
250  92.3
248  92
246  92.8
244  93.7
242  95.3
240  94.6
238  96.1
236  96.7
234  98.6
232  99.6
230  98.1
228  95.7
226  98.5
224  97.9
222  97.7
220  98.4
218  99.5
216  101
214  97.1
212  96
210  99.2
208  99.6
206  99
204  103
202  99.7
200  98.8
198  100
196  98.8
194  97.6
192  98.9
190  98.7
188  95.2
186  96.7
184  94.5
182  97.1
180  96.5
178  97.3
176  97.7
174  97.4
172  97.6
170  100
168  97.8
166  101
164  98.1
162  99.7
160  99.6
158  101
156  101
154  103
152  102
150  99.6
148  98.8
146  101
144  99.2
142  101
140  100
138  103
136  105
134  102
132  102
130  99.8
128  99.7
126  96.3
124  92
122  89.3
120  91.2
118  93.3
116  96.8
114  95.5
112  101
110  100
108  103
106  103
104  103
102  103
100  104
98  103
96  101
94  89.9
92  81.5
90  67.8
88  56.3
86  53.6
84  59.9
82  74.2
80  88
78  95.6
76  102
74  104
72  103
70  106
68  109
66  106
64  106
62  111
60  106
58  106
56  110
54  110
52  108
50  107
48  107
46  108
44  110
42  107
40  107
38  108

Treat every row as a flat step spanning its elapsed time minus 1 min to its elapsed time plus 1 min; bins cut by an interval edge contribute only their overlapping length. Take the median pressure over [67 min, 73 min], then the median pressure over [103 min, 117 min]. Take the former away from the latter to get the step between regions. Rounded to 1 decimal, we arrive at -5.0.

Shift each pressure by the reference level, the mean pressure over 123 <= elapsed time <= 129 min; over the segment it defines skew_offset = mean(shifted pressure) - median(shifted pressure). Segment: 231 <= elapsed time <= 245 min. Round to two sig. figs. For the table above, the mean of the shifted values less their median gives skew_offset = 0.27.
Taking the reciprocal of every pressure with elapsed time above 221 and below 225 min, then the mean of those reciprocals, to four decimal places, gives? 0.0102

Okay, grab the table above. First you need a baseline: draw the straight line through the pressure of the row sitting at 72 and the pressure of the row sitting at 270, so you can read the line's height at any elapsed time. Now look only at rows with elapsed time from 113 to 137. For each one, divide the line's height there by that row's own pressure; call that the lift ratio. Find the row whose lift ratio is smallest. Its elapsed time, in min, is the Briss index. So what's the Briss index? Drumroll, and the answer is 136 min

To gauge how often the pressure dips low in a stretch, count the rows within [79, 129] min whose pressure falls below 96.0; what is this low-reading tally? 13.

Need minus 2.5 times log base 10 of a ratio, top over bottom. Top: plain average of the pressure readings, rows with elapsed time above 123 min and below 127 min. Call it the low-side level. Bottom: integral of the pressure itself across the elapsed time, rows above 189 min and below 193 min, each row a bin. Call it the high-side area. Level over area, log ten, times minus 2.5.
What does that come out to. 1.557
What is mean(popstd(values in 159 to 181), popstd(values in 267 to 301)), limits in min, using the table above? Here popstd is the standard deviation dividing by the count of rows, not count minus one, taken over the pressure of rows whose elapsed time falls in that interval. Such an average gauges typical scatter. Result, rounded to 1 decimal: 1.7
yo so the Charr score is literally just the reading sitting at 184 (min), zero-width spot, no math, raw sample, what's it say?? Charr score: 94.5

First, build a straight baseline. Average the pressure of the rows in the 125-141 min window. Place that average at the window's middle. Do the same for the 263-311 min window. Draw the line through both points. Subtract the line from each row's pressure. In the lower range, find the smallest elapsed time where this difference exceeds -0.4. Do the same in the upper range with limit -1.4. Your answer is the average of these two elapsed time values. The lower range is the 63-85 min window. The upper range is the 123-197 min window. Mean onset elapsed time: 100 min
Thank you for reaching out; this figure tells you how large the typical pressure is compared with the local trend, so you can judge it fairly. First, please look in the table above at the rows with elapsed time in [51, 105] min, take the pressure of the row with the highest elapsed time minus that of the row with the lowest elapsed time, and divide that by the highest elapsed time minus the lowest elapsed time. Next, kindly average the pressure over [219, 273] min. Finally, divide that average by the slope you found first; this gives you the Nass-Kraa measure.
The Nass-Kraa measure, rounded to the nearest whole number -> -962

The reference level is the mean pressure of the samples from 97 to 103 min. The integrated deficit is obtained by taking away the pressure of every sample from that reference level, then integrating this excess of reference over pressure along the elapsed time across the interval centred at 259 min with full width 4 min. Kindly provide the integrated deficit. 65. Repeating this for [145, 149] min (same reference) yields 14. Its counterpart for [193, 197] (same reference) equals 21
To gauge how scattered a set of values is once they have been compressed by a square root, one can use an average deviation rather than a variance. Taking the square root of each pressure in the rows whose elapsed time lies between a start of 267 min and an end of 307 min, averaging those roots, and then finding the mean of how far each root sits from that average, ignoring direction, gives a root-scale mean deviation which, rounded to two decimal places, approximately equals 0.12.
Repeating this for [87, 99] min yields 0.82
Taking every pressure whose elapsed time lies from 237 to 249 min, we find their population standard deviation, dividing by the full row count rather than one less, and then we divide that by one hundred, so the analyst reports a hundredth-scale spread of 0.014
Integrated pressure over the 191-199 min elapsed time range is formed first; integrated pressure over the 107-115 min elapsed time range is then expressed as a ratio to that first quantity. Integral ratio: 1.01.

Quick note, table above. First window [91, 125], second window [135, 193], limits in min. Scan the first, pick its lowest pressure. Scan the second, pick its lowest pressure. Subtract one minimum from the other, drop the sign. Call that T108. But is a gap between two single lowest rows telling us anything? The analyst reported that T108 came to 13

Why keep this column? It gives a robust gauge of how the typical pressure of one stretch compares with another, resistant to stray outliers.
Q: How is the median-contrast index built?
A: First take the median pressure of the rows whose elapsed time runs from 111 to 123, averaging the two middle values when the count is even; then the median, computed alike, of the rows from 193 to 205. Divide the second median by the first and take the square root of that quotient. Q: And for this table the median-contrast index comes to 1.03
